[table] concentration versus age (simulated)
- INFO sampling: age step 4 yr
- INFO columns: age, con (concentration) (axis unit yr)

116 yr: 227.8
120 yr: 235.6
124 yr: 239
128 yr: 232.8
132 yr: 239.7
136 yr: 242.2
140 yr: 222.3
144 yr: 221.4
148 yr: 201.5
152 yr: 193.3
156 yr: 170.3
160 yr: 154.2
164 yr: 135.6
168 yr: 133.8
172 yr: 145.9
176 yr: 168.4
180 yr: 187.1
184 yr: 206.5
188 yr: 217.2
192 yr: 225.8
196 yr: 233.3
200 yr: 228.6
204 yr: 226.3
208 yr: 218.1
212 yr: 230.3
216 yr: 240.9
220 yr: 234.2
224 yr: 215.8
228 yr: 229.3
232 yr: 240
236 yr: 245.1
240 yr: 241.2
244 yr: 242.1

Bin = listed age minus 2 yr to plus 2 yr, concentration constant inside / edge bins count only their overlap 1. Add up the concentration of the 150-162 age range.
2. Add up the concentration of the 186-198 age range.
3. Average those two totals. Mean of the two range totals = 597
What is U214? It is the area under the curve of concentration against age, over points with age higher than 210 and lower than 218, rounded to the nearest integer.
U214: 1885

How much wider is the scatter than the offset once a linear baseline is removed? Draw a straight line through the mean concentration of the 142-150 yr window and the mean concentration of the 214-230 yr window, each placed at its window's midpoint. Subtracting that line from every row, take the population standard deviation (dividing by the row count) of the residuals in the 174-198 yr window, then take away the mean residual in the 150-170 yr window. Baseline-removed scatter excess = 78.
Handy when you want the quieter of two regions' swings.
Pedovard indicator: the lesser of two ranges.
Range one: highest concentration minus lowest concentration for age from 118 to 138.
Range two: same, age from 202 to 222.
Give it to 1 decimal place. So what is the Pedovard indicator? 9.4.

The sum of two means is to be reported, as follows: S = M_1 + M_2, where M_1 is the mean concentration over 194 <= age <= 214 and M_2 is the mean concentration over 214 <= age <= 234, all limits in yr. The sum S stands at 459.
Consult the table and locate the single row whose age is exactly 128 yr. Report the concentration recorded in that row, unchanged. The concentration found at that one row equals 232.8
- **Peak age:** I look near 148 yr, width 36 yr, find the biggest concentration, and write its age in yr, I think 136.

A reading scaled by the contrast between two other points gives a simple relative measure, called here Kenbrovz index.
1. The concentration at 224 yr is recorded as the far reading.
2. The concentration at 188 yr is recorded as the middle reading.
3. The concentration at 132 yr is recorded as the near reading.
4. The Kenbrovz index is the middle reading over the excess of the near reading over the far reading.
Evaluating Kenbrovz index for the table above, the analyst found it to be 9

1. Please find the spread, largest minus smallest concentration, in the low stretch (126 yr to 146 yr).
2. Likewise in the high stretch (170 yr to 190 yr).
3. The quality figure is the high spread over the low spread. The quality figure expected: 3.4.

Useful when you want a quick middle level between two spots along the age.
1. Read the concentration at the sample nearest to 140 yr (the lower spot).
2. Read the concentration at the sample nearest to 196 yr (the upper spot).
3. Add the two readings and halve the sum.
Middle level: 228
